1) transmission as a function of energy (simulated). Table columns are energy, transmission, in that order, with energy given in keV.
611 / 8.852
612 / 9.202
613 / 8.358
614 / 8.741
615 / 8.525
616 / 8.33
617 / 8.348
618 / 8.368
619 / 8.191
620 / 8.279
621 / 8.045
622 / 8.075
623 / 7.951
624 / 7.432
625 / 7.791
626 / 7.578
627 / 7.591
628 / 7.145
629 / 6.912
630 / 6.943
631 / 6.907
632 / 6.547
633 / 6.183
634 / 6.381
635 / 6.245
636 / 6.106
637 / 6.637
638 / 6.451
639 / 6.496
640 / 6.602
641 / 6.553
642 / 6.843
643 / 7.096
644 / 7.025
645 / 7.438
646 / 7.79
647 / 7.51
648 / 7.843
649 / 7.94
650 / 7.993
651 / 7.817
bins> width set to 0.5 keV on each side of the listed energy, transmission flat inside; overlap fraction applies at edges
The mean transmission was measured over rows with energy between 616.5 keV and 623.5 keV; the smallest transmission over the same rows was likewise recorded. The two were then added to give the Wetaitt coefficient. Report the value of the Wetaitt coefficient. 16.1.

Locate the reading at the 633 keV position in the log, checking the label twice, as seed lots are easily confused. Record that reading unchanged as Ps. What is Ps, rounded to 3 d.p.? 6.183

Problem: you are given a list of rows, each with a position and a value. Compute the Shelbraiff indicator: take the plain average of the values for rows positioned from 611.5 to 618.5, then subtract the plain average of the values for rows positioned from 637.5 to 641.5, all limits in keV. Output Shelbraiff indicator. 2.0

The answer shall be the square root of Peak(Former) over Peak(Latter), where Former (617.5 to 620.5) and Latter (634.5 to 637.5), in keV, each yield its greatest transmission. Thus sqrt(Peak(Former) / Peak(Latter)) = 1.12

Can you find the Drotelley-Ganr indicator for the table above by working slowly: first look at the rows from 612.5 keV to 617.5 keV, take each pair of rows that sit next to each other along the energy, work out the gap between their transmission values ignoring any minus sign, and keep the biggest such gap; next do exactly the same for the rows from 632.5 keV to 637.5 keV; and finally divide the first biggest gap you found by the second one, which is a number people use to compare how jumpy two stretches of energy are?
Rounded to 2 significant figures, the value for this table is 0.72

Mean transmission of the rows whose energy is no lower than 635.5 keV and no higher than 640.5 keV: 6.5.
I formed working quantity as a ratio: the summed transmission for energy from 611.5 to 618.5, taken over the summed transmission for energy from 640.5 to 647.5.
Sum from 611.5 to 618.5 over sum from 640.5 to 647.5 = 1.19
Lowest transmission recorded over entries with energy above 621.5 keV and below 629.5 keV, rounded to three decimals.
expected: 6.912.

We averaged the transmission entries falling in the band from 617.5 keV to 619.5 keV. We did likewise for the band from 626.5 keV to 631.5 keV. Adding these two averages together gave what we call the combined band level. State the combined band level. 15.4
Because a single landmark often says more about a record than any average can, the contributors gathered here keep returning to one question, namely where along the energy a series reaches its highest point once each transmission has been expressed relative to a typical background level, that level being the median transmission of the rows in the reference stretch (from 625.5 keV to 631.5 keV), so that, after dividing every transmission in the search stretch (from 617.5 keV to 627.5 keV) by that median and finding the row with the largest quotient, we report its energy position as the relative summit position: 618 keV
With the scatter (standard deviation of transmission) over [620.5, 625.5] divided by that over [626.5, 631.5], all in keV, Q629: 0.90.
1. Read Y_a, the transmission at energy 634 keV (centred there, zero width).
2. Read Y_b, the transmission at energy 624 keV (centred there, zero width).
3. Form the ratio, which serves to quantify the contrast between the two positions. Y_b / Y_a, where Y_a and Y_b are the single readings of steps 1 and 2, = 1.16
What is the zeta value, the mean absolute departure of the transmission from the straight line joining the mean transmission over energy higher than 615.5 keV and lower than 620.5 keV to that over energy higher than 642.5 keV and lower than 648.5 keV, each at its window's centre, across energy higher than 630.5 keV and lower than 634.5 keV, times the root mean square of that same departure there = 1.8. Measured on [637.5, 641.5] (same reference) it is 1.2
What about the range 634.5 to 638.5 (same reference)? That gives 1.9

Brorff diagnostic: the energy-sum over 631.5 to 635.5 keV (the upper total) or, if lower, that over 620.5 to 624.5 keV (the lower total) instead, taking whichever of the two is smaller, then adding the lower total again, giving 57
